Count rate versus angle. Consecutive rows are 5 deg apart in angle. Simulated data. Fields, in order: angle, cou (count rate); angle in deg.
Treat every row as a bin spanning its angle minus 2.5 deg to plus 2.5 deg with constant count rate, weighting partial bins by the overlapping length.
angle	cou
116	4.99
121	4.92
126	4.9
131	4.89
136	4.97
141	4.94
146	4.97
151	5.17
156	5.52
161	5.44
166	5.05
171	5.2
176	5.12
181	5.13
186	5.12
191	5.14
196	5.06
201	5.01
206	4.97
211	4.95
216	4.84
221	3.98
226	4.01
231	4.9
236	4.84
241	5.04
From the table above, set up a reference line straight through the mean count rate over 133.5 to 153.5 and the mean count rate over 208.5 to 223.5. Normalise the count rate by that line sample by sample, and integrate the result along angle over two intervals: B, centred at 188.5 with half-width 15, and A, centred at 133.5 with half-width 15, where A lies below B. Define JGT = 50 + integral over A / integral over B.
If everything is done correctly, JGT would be 50.9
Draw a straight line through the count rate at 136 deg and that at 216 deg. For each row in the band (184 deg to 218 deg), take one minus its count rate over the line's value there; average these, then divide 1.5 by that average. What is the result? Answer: -49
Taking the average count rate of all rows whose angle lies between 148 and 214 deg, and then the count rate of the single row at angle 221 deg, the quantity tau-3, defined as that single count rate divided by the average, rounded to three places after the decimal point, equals 0.774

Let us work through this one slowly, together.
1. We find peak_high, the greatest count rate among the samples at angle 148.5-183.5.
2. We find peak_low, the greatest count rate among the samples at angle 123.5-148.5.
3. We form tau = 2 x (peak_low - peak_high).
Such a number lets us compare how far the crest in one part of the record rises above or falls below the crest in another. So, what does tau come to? -1.1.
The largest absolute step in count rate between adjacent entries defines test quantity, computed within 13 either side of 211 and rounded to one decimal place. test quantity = 0.9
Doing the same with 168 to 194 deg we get 0.1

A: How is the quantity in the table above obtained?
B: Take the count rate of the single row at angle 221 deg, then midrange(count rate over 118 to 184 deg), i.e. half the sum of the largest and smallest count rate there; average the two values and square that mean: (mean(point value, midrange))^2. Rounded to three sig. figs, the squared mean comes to 21.1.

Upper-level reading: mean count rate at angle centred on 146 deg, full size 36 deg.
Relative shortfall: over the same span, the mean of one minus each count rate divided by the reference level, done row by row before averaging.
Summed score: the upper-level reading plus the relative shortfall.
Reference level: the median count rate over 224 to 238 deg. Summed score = 5.07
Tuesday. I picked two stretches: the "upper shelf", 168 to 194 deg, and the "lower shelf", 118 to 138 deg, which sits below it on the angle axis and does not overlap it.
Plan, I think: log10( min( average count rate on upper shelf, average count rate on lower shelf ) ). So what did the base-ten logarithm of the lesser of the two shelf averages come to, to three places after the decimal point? 0.692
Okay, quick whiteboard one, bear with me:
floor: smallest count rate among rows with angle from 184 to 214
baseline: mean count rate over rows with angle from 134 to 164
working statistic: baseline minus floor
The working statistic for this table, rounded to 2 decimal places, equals 0.22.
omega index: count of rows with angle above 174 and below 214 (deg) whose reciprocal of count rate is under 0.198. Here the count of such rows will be 5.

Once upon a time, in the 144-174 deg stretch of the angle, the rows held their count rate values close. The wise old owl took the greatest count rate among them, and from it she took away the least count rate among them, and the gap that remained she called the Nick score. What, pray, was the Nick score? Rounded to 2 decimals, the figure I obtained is 0.55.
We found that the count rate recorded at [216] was 4.84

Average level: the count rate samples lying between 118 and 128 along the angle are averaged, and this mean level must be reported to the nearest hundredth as 4.91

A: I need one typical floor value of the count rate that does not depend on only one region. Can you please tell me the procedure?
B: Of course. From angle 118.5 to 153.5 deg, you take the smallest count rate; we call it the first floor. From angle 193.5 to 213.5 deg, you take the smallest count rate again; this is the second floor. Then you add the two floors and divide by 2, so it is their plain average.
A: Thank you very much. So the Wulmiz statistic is 4.9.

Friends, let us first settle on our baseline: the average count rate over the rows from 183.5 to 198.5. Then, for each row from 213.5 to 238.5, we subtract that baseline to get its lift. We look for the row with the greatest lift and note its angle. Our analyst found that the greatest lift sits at 231 deg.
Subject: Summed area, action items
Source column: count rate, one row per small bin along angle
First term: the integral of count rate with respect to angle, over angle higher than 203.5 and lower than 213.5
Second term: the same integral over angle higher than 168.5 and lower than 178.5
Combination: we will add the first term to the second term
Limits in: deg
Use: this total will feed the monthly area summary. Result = 101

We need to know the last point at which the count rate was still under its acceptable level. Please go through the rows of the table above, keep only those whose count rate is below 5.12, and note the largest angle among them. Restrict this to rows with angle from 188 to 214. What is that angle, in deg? 211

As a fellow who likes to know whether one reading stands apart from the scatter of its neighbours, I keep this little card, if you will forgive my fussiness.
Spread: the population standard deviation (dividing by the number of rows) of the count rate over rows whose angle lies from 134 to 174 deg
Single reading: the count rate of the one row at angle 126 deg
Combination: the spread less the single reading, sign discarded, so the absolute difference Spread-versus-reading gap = 4.69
